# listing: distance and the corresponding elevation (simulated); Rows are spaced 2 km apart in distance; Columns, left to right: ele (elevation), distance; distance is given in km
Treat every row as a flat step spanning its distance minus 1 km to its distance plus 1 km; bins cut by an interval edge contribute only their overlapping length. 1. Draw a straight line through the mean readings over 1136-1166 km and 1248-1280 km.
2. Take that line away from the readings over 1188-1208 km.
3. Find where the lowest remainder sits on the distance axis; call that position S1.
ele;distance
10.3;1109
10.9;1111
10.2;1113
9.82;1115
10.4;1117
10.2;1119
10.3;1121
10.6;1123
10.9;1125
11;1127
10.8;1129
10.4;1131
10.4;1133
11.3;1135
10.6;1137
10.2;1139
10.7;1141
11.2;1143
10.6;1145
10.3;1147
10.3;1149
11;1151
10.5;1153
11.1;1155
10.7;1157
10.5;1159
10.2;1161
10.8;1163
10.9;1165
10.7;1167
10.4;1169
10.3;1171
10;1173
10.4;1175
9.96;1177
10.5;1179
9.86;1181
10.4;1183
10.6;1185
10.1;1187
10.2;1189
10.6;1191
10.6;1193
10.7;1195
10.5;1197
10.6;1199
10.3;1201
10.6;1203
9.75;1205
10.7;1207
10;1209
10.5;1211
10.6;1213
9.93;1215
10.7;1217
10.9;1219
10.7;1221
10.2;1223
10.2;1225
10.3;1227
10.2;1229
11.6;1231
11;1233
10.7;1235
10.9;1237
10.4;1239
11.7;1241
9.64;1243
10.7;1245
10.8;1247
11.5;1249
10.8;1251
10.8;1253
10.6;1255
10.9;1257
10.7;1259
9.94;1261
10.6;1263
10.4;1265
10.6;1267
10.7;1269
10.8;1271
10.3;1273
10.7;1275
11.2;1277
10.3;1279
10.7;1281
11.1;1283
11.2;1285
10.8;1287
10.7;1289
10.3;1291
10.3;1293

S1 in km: 1205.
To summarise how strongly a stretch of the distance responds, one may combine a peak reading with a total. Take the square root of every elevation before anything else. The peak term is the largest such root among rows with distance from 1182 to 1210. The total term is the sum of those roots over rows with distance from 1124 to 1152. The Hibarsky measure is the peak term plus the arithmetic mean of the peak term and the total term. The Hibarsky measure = 27.8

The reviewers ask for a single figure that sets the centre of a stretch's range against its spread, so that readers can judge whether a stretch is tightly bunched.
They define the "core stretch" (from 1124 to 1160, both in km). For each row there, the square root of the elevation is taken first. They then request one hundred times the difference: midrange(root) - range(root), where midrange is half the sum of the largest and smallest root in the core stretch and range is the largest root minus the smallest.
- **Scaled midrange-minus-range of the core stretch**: 311.0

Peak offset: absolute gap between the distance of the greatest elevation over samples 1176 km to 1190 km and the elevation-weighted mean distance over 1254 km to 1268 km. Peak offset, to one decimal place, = 76.0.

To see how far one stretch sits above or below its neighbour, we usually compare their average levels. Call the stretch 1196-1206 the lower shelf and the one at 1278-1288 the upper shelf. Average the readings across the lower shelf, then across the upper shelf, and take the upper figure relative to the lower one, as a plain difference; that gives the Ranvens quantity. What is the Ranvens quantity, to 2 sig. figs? 0.47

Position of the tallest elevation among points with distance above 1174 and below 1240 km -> 1231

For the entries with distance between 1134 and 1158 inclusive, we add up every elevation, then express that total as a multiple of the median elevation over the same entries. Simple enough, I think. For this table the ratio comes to 12.07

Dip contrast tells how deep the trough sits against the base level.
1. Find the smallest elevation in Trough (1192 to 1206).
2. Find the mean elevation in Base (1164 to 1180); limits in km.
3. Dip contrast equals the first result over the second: 0.938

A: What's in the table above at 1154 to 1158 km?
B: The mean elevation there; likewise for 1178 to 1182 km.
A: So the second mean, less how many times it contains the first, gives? 9.25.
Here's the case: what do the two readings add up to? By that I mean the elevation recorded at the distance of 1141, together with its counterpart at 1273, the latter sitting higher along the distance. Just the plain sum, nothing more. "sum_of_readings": 21.0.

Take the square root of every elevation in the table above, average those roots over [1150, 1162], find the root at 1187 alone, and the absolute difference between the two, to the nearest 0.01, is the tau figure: 0.09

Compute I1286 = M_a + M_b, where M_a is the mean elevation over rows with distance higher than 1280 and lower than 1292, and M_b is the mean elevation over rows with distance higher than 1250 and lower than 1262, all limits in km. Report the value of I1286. 21.42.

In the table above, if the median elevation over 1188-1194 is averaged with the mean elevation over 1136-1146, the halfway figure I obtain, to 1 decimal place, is 10.6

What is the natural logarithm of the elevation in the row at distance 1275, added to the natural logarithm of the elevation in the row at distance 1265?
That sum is 4.71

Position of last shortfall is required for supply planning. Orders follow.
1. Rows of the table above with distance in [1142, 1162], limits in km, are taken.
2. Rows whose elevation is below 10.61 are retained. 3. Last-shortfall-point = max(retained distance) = 1161 km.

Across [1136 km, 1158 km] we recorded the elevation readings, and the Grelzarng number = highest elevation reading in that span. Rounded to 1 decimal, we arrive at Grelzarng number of 11.2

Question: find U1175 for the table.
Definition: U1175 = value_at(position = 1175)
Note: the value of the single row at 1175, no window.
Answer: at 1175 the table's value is 10.4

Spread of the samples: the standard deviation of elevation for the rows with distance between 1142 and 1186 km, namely 0.35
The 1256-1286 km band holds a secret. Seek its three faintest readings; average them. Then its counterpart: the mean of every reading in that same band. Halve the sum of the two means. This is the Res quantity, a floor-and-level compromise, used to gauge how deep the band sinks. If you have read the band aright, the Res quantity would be 10.4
